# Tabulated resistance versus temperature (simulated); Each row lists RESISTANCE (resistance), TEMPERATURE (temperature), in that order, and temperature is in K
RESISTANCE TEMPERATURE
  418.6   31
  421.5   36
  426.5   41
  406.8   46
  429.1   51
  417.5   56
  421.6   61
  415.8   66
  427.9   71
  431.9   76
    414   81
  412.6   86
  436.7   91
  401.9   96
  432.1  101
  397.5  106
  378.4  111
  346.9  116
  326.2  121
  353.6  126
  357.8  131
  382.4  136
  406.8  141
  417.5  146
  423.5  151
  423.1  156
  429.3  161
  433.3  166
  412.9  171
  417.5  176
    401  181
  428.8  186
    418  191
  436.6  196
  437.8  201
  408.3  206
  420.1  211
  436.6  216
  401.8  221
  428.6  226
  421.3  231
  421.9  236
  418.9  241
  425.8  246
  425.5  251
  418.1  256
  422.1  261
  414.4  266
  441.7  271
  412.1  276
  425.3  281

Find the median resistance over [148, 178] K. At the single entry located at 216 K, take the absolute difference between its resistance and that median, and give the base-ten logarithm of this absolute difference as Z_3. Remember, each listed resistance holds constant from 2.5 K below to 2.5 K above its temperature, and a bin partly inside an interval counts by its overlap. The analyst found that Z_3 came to 1.1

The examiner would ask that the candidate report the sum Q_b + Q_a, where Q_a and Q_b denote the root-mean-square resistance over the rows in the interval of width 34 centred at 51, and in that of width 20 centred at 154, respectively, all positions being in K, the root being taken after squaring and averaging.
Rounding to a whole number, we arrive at 843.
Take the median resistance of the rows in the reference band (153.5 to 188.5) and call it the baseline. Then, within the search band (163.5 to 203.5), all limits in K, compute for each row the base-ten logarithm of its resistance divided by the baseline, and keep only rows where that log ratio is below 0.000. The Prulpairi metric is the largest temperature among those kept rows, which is 191 K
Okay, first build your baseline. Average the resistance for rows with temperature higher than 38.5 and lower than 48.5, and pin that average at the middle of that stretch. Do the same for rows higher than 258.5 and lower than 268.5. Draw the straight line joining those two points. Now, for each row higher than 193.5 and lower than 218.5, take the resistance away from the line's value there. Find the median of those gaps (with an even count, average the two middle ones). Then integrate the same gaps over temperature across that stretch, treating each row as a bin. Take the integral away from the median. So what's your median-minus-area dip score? 233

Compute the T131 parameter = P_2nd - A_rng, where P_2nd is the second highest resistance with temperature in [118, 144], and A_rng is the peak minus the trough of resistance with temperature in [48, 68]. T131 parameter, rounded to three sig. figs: 369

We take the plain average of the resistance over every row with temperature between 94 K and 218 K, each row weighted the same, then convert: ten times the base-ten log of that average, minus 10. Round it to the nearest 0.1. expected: 16.1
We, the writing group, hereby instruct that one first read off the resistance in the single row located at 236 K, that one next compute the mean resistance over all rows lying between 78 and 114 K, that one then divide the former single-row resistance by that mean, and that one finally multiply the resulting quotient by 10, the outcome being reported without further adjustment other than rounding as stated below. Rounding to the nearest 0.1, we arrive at 10.3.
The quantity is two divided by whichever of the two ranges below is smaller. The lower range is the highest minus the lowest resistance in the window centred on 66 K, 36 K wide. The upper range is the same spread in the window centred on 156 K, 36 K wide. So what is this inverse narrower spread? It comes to 0.11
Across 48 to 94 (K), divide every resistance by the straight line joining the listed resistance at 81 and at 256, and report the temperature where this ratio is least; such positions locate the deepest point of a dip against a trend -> 86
